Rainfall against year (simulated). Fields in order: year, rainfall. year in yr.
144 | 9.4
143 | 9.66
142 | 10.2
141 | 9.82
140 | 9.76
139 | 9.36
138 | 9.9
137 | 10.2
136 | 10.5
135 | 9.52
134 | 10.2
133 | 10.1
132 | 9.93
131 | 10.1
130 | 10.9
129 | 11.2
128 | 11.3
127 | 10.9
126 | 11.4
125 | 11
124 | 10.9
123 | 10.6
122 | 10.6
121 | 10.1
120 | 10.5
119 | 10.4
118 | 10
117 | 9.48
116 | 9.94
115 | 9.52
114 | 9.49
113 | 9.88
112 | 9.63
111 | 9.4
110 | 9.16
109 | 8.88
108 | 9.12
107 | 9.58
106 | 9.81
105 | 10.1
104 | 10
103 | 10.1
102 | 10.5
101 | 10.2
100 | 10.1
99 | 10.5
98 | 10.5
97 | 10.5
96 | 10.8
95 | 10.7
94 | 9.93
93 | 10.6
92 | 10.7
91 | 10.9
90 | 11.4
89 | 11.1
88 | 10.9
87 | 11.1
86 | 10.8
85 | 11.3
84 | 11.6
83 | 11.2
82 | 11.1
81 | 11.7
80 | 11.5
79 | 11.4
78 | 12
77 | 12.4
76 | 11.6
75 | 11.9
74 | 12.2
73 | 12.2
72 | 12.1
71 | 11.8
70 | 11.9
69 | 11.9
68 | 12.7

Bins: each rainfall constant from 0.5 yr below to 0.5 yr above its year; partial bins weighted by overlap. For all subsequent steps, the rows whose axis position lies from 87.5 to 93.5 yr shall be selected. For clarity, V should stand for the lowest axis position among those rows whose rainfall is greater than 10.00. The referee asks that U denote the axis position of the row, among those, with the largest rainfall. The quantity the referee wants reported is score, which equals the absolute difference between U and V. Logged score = 2 yr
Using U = 90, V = 88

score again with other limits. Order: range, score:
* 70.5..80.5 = 6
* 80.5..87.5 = 0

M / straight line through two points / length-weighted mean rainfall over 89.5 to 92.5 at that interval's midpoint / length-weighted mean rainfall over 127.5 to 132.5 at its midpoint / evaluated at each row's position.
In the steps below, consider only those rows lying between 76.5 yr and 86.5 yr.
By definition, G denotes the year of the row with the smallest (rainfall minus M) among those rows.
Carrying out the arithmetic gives 86 yr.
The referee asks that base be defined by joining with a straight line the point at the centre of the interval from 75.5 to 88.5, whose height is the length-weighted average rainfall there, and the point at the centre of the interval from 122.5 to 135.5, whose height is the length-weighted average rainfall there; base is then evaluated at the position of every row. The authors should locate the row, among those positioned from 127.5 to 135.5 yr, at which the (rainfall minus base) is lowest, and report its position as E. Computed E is 135 yr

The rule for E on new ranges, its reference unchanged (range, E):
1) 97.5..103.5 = 100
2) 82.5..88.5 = 86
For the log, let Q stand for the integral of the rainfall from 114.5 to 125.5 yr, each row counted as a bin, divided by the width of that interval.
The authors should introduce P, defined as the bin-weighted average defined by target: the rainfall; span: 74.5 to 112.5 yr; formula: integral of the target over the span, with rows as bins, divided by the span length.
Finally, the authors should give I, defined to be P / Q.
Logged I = 1.04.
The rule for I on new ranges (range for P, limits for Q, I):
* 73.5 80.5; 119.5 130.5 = 1.09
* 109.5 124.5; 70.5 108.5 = 0.91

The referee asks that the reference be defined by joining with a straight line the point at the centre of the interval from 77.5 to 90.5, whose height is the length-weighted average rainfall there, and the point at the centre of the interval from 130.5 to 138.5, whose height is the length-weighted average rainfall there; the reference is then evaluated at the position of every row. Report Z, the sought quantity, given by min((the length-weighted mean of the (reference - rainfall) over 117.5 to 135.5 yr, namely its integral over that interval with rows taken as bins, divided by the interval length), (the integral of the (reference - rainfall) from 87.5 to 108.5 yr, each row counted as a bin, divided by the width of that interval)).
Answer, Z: -0.28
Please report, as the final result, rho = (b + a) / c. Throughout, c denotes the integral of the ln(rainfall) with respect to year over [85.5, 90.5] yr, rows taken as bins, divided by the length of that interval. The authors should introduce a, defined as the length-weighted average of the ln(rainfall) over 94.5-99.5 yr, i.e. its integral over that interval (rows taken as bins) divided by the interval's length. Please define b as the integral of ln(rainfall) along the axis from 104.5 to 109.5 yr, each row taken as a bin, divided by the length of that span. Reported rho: 1.92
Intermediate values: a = 2.36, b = 2.25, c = 2.40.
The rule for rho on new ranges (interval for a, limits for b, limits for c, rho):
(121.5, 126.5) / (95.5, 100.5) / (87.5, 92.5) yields 1.98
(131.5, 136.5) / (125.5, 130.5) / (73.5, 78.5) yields 1.90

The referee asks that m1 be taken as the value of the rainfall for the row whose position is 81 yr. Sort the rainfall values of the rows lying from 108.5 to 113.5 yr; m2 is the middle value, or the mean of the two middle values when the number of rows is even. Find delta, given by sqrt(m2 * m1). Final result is 10.5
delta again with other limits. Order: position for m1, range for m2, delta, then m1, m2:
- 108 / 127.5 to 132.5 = 10.0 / 9.12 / 10.9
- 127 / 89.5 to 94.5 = 10.8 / 10.9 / 10.7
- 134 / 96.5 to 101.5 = 10.3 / 10.2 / 10.5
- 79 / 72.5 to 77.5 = 11.8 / 11.4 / 12.2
